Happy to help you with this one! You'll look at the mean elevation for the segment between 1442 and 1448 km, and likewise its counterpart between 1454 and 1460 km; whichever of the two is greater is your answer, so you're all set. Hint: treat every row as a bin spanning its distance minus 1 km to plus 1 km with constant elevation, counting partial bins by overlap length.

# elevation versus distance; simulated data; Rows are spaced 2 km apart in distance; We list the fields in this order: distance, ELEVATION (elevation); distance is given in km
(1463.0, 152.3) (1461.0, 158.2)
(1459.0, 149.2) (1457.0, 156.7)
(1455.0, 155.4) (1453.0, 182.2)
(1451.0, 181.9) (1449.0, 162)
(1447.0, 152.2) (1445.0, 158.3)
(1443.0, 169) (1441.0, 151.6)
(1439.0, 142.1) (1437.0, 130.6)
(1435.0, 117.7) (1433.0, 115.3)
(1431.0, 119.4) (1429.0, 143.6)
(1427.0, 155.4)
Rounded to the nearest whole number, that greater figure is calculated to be 160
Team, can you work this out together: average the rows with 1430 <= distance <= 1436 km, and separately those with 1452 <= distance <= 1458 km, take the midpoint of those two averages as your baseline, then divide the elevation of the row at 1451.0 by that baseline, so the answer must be 1.29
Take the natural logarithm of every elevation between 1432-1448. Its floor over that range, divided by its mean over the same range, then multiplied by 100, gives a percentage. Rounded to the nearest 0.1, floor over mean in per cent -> 95.9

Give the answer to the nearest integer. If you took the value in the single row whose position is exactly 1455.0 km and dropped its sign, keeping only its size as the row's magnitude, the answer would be 155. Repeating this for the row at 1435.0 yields 118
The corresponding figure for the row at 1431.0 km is 119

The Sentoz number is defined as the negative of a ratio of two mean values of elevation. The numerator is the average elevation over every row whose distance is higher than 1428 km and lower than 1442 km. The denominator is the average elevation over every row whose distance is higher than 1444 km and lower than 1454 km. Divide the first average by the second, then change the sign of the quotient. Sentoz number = -0.786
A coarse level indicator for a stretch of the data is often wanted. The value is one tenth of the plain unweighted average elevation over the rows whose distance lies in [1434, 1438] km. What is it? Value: 12.4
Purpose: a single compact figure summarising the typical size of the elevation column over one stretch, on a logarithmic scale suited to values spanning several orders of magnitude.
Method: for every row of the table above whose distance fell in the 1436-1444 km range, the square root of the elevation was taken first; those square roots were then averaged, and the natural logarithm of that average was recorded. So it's 2.50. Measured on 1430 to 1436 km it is 2.38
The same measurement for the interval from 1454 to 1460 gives 2.52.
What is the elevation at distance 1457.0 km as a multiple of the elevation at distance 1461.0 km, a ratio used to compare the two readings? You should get 0.991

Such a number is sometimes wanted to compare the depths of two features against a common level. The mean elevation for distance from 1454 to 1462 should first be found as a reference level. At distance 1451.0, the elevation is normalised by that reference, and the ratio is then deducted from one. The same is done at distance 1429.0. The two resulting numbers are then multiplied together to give -0.013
